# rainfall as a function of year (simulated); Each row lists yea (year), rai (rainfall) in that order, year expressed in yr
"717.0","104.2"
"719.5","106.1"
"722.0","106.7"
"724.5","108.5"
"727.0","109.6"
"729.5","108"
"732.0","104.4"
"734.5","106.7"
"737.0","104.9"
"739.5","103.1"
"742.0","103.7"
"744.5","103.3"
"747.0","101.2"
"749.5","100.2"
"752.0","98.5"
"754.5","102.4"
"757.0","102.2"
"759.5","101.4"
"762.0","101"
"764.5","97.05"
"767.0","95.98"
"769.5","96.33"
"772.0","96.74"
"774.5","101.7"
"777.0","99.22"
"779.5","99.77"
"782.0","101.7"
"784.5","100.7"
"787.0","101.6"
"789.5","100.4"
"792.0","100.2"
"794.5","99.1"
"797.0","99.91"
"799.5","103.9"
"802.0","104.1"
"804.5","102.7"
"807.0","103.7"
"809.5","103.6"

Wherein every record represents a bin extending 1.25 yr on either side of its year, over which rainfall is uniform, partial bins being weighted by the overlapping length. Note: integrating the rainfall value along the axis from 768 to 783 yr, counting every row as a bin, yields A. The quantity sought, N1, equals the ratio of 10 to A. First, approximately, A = 1487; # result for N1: 0.007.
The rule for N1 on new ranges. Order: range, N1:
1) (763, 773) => 0.010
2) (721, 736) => 0.006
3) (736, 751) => 0.006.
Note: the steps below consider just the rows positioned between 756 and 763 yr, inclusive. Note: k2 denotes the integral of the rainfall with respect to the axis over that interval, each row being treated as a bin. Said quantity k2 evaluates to 711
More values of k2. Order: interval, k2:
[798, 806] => 828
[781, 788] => 709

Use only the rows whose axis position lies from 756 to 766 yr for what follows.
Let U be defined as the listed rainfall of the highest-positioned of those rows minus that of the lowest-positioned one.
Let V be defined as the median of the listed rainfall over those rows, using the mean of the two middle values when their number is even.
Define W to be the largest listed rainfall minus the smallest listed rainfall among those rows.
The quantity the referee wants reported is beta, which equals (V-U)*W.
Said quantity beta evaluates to 548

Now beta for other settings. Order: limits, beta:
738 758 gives 537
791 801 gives 463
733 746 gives 386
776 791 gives 246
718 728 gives 364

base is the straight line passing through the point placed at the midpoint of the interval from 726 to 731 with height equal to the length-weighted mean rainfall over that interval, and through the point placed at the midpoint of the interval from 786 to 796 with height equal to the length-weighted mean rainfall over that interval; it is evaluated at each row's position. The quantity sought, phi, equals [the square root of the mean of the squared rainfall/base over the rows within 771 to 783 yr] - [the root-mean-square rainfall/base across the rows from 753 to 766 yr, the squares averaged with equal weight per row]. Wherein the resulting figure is 0.012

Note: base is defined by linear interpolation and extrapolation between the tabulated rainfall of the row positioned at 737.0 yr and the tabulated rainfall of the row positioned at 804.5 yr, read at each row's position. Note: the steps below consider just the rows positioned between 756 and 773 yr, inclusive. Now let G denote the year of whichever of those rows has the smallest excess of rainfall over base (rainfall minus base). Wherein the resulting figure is 767.0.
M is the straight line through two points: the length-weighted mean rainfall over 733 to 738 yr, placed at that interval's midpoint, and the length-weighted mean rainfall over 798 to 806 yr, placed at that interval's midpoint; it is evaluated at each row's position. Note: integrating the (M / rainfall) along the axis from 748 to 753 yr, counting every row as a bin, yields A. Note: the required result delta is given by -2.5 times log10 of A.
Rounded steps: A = 5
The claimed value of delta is -1.8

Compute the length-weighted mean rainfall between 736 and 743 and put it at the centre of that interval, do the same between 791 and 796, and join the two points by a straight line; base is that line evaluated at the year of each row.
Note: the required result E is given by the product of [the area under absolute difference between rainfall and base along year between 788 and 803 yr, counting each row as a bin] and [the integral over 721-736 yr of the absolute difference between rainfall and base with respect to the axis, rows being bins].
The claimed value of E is 1100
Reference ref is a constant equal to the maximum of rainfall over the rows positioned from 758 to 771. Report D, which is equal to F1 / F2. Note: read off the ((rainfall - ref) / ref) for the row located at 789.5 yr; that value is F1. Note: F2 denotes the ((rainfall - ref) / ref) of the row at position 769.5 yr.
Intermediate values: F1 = -0.01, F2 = -0.050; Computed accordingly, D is 0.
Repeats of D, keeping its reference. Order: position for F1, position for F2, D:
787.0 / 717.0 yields 0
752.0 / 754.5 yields -3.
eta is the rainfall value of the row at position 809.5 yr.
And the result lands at 103.6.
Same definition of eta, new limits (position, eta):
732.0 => 104.4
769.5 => 96.33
